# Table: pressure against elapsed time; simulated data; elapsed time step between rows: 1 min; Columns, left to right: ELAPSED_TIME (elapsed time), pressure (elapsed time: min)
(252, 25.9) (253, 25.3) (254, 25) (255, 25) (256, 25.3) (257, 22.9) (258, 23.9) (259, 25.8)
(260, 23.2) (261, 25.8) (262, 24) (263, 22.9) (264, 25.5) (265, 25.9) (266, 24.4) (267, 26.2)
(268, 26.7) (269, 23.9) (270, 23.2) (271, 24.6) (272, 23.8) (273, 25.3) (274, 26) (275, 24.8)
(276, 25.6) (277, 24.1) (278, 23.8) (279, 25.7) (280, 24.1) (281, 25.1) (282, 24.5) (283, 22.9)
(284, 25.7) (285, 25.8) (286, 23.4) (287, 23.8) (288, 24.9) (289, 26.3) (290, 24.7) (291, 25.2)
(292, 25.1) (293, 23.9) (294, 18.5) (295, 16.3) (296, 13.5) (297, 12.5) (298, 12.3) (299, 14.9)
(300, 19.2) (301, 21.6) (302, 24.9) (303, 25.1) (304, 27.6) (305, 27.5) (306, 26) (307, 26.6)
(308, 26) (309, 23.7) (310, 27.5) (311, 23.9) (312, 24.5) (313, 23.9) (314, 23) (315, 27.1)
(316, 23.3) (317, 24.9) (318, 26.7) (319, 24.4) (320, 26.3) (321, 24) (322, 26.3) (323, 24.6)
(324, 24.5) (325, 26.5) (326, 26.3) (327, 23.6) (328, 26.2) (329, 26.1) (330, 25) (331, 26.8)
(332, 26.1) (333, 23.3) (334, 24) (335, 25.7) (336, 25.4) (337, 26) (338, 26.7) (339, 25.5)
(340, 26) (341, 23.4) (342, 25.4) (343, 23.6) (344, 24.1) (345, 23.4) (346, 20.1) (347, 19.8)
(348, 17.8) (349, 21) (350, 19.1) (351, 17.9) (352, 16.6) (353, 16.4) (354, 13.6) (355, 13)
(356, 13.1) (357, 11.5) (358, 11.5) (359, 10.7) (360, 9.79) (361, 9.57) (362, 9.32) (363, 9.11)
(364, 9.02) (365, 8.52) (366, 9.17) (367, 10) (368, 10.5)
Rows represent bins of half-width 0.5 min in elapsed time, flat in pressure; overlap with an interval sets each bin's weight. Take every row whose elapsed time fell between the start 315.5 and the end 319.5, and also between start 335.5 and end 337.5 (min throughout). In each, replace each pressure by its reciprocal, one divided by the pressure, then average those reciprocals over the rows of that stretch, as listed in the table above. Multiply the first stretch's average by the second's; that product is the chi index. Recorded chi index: 0.0016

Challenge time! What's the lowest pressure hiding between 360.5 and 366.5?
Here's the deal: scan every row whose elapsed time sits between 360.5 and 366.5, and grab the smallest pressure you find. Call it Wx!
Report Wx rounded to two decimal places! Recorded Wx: 8.52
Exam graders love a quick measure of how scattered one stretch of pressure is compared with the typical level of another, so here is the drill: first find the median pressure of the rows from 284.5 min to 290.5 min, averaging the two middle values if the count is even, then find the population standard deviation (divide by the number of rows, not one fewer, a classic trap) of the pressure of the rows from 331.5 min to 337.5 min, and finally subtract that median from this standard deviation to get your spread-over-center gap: -23.7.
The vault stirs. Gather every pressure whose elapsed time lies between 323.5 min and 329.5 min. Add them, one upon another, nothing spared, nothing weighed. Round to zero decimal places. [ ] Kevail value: 153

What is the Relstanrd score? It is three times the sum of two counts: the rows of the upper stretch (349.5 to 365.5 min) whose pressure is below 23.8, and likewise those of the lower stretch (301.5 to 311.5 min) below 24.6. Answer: 54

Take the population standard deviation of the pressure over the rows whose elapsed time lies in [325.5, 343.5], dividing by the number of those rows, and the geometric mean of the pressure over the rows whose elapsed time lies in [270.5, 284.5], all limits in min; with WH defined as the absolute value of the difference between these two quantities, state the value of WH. 23.6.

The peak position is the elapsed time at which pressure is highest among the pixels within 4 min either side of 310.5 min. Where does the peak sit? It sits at 310 min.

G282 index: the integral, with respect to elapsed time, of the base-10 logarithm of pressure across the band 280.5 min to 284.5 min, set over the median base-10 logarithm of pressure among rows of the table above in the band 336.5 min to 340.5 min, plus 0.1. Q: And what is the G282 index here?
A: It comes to 4.03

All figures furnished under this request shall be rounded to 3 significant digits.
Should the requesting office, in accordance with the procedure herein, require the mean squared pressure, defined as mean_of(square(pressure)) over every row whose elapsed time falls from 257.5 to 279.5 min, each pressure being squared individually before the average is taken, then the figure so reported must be 615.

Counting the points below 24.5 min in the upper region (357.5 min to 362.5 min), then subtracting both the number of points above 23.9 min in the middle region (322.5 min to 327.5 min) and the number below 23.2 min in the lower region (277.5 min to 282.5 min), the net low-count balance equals 1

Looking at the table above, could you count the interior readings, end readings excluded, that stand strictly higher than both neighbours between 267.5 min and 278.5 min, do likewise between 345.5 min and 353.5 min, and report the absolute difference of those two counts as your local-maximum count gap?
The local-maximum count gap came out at 2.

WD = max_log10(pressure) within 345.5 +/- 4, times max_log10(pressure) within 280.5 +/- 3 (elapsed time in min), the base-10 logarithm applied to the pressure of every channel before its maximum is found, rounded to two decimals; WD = 1.98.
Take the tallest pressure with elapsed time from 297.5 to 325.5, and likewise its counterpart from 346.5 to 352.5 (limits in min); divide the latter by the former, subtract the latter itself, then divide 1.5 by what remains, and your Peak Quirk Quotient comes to -0.0741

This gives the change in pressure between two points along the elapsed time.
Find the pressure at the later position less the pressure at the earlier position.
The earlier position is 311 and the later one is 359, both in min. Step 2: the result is -13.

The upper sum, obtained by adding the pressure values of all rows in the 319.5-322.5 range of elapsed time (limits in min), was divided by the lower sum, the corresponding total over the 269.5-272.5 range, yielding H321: 1.07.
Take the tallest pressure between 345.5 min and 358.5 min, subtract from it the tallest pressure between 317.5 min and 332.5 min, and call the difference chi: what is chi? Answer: -5.8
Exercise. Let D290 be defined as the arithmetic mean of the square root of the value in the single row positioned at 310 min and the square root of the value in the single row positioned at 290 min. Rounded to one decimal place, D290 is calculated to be 5.1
